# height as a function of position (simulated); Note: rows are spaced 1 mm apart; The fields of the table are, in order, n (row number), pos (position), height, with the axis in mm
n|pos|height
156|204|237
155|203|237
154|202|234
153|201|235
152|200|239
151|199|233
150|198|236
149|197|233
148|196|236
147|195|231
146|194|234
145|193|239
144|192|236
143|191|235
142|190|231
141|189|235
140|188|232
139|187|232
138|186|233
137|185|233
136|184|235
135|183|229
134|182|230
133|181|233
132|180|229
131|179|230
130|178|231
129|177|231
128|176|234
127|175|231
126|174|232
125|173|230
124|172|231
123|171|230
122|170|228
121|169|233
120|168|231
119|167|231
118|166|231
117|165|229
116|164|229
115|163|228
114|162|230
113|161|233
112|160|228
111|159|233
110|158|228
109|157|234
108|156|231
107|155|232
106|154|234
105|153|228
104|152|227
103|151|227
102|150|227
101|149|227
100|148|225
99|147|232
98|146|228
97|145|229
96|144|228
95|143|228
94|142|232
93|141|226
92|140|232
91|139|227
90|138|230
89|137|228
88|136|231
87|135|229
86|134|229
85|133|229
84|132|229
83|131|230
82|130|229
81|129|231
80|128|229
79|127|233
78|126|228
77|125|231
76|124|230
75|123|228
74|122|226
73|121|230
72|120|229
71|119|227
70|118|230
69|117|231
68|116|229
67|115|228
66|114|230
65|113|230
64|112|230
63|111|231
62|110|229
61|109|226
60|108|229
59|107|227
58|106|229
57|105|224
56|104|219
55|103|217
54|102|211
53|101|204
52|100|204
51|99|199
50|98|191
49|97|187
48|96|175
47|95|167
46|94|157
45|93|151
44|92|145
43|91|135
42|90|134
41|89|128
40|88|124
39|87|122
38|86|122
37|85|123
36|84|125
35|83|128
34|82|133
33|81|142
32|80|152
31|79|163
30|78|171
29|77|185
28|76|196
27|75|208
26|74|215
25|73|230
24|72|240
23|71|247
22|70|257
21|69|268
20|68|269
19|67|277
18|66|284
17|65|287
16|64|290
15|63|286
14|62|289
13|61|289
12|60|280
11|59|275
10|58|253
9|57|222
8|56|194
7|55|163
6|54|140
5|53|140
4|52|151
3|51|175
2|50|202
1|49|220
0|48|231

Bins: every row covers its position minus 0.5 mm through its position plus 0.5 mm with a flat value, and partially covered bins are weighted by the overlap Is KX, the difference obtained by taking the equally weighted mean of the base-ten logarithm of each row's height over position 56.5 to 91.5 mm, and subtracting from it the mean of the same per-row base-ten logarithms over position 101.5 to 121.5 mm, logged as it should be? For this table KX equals -0.062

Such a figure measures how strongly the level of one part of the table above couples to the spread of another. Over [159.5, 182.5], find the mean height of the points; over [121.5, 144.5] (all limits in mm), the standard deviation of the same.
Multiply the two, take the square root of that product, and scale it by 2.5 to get 51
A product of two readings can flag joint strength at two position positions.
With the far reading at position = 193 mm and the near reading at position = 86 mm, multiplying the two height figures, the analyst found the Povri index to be 29158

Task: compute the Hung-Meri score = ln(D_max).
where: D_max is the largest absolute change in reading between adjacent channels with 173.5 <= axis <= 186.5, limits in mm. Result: 1.8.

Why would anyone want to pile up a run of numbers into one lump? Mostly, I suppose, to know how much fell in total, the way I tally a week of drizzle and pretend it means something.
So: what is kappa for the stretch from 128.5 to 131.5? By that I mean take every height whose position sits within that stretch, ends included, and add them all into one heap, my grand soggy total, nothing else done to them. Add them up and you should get 690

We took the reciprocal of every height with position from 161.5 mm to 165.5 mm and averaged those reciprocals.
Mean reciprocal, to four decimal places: 0.0044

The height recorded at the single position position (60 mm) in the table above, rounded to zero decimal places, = 280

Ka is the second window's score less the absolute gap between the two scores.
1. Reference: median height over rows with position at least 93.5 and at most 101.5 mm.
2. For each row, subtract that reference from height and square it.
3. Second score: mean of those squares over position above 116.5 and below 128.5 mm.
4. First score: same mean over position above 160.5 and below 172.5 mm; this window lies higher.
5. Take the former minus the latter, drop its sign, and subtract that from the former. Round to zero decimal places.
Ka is 1549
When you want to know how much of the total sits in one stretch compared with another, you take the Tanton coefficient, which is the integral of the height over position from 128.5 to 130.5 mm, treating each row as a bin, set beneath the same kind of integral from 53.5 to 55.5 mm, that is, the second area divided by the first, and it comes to 0.66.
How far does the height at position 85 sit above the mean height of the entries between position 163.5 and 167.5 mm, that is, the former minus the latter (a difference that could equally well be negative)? -107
